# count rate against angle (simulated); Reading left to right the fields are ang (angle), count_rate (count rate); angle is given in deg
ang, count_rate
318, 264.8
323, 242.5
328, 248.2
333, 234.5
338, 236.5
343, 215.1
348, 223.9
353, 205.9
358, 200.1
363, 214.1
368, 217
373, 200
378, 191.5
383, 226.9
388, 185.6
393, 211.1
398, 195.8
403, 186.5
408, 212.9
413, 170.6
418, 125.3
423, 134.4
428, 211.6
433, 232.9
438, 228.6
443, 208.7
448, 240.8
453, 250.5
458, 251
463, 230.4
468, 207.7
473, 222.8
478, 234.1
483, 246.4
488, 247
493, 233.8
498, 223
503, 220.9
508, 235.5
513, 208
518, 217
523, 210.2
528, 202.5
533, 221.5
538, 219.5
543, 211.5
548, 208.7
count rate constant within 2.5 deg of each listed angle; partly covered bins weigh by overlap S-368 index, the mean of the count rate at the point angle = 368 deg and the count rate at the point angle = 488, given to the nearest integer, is 232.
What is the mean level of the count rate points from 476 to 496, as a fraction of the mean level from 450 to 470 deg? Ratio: 1.02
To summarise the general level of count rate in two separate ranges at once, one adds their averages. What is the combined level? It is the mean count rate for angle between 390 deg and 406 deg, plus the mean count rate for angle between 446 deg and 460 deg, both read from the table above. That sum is 445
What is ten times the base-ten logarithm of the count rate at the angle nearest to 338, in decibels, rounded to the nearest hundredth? 23.74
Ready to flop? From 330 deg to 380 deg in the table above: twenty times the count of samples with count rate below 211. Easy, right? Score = 80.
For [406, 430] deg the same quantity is 60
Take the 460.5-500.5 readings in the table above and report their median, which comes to 232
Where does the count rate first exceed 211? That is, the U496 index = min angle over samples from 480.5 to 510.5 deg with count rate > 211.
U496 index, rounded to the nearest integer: 483 deg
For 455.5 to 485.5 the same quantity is 458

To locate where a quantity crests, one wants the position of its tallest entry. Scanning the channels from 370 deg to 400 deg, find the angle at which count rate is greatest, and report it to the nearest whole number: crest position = 383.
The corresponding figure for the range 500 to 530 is 508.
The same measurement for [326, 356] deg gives 328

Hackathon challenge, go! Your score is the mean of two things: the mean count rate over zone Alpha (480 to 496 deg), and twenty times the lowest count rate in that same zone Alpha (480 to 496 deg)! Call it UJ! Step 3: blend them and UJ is 2459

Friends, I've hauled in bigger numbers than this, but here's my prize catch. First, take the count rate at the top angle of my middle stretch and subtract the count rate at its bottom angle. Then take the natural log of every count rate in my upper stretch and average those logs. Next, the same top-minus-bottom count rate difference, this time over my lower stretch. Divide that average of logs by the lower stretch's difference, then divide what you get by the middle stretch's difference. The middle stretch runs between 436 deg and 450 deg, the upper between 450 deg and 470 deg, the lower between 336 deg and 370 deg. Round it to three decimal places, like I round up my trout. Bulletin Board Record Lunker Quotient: -0.023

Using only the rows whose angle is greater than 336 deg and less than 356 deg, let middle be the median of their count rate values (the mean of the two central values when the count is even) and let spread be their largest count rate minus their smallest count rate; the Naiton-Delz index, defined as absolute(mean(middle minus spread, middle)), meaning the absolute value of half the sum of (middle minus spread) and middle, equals 204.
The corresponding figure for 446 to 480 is 212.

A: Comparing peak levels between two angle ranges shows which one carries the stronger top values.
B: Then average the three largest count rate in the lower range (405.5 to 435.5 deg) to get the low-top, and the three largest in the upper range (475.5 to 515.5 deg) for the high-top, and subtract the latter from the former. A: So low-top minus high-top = -24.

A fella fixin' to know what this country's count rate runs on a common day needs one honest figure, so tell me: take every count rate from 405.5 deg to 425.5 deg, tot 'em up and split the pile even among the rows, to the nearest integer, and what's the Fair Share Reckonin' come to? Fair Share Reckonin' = 161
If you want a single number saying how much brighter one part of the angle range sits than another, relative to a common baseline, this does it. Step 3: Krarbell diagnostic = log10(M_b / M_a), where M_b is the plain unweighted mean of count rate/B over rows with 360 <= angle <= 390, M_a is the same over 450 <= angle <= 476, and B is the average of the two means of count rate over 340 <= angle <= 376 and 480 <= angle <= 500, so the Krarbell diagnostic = -0.05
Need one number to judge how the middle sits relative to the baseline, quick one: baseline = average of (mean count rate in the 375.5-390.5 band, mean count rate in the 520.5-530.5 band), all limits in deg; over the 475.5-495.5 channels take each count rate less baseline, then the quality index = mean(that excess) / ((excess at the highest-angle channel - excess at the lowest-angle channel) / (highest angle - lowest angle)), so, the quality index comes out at -1824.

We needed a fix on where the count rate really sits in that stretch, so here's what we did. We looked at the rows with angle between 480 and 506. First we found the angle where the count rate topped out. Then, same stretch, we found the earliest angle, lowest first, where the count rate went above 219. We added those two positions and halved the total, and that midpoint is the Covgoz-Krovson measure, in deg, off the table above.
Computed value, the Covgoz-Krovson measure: 485.5 deg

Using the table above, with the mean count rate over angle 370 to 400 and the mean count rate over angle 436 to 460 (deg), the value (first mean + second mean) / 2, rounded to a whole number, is 219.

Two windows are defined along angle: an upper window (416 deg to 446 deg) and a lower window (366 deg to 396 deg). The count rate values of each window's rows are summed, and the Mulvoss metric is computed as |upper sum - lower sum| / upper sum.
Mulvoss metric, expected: 0.079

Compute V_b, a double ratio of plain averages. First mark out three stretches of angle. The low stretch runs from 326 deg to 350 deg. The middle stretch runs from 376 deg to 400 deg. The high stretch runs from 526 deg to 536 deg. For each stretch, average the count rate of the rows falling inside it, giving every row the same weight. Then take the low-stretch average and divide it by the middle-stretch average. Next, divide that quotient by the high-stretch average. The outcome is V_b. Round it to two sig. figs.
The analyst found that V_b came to 0.0054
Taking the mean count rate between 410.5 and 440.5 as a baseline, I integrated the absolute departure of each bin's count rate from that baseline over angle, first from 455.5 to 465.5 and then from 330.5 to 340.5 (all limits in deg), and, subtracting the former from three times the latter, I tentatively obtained 980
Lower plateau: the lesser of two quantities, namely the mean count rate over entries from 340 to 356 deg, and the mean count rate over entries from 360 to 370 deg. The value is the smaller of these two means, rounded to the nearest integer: 215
